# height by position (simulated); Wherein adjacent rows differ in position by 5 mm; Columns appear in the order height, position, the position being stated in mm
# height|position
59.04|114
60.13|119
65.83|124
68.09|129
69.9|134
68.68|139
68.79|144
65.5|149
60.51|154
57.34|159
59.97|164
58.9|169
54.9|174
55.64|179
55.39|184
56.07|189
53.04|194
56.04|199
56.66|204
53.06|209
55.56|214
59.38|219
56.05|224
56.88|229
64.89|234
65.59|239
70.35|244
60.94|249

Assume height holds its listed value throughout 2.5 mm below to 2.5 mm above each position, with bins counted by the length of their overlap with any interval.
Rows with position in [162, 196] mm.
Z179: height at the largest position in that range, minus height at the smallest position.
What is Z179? -6.9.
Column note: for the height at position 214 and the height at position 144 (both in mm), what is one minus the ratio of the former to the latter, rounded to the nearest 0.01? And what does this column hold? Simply 0.19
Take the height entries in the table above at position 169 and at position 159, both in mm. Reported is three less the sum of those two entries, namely -113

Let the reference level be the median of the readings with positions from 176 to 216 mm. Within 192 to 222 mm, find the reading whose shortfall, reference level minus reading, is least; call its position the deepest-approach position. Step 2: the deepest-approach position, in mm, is 219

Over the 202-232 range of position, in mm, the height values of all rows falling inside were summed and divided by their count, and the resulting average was 56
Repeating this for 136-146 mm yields 69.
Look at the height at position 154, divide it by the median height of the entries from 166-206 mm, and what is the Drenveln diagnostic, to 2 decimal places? 1.08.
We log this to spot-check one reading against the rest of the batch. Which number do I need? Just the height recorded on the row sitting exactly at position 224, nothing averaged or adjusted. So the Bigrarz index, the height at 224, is 56.05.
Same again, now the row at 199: 56.04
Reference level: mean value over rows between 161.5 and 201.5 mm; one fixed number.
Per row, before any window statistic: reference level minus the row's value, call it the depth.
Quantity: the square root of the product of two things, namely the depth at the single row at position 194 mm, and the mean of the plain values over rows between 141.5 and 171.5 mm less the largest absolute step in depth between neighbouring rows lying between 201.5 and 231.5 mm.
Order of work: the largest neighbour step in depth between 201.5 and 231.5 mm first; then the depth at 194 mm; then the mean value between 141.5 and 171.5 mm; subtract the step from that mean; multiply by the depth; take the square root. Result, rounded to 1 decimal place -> 13.6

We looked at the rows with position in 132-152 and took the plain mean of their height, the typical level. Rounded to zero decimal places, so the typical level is 68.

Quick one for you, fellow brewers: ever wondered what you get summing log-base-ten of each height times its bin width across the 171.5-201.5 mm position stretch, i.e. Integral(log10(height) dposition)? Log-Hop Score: 52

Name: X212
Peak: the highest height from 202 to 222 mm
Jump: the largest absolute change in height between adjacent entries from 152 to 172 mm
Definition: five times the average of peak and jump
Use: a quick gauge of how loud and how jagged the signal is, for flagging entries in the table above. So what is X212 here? 156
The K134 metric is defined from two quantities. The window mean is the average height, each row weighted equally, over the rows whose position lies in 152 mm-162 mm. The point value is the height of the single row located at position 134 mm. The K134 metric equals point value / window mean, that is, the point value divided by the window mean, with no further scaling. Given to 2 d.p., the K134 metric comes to 1.19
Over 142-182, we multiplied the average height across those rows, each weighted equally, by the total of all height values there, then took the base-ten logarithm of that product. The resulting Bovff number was 4.46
